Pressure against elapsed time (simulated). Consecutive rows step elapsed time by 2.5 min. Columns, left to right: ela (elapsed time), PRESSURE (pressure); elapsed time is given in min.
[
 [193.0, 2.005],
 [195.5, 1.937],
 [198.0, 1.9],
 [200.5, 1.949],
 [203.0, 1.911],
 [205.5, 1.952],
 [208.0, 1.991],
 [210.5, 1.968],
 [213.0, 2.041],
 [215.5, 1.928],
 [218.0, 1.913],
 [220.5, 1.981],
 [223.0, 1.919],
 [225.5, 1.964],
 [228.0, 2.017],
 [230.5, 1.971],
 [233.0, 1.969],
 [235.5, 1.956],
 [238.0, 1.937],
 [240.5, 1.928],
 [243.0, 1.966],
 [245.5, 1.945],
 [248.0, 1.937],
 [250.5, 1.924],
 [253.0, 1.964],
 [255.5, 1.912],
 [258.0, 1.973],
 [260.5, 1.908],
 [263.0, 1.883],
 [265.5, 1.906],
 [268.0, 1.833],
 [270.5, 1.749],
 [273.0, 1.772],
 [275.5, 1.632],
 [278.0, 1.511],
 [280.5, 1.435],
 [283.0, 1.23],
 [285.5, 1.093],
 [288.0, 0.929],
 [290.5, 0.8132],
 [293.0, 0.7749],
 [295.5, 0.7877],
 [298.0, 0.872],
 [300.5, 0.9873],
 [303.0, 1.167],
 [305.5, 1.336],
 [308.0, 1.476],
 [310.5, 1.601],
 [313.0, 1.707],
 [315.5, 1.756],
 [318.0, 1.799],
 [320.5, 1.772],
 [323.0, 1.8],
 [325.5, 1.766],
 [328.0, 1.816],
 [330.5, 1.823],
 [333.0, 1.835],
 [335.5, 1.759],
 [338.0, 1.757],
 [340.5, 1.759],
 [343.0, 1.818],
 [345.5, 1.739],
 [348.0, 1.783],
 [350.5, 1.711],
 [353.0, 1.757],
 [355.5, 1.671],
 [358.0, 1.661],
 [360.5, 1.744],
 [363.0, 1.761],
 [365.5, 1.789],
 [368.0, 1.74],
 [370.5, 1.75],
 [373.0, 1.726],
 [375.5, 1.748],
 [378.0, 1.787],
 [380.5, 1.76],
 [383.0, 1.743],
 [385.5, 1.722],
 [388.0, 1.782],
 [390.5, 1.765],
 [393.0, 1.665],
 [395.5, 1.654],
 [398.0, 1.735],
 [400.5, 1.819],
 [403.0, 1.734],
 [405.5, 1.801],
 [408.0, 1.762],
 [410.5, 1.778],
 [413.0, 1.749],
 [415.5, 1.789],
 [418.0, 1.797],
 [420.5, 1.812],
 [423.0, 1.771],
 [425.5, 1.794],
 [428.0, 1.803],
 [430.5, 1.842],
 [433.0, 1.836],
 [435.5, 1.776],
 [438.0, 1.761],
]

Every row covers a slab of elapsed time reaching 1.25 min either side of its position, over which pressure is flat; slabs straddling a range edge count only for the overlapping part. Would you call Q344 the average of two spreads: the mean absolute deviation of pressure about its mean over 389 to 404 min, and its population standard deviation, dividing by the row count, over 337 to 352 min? 0.04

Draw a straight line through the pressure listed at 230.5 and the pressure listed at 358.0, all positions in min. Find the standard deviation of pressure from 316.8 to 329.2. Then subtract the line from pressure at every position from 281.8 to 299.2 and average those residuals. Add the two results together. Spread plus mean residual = -0.88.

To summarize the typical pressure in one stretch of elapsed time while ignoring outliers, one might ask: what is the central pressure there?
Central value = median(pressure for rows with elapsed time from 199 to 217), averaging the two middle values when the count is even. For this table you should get 2.0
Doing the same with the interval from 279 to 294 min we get 1.0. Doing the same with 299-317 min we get 1.5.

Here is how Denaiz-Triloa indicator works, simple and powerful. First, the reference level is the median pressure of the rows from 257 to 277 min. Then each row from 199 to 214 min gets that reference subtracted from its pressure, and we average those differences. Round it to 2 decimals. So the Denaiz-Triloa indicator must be 0.11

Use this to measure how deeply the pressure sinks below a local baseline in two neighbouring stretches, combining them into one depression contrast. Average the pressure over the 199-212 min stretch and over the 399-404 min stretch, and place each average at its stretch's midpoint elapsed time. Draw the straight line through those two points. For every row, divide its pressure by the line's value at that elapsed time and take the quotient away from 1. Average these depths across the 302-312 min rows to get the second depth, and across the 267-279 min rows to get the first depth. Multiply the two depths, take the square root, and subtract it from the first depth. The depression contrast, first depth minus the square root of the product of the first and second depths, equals -0.06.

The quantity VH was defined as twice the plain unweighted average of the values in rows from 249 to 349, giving 3.16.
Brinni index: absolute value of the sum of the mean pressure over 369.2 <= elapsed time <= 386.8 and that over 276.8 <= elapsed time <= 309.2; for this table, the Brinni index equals 2.86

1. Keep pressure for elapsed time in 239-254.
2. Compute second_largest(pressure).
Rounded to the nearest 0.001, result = 1.964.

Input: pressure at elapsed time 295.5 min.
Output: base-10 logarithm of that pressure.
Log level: -0.104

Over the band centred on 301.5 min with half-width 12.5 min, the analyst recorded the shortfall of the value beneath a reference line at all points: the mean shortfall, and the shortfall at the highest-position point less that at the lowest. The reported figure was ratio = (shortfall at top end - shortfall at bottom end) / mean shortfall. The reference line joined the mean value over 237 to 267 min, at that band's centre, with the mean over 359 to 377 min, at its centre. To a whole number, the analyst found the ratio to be -1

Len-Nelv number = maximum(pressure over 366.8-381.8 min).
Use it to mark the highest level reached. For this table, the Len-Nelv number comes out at 1.787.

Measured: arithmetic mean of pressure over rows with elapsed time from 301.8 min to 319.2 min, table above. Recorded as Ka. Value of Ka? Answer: 1.55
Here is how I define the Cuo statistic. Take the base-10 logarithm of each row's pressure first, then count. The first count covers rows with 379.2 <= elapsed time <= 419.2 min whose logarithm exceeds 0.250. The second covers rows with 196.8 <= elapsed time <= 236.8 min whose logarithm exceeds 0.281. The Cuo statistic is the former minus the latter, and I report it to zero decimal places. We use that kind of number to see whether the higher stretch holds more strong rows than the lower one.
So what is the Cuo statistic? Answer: -10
